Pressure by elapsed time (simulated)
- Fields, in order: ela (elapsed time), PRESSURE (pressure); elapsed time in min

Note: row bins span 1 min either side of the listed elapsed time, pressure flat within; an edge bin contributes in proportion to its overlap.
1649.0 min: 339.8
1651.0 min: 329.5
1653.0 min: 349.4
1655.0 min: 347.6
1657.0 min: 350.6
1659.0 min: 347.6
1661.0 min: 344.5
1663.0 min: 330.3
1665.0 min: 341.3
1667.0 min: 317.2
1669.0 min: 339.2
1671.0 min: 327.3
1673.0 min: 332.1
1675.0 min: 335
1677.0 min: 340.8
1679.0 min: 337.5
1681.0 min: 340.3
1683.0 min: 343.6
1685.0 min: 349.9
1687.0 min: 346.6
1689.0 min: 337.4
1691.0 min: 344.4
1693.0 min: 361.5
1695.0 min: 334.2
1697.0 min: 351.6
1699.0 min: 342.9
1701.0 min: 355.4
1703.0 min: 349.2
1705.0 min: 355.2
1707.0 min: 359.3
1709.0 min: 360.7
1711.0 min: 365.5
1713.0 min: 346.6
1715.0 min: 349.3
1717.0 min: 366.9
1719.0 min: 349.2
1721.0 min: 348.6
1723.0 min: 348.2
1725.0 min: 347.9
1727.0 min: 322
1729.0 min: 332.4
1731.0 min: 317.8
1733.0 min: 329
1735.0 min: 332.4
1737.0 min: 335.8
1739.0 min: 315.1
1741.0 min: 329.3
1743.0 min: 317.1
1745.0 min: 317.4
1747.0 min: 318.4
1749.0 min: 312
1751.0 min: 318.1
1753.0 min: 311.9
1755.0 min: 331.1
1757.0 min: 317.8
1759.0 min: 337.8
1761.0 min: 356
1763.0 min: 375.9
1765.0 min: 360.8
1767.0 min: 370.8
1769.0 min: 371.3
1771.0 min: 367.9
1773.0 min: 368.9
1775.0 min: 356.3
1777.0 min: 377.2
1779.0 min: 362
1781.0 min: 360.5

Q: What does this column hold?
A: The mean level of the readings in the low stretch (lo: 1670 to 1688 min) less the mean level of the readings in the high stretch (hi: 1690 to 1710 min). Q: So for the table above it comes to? -12.2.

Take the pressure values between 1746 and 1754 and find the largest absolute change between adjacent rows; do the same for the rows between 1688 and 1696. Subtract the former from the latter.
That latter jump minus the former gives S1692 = 21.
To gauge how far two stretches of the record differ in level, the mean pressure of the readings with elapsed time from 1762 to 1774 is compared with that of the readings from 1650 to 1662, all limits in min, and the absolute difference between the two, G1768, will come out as 24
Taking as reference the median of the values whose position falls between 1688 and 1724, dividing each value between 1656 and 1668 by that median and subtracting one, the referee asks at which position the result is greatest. 1657.0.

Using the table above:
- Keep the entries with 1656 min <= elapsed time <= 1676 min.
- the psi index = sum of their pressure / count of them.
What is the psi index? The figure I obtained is 337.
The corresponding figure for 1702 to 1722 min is 355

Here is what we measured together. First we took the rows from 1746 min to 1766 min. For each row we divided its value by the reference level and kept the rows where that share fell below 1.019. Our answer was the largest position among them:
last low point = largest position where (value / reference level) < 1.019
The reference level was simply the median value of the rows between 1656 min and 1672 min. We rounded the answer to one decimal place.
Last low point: 1759.0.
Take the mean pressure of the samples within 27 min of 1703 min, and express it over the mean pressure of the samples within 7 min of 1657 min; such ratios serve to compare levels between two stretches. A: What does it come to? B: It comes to 1.01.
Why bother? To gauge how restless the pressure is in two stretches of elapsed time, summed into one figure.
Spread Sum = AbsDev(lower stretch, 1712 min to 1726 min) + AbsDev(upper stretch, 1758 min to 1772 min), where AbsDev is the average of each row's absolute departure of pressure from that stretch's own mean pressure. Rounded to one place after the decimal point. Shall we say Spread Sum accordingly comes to 14.3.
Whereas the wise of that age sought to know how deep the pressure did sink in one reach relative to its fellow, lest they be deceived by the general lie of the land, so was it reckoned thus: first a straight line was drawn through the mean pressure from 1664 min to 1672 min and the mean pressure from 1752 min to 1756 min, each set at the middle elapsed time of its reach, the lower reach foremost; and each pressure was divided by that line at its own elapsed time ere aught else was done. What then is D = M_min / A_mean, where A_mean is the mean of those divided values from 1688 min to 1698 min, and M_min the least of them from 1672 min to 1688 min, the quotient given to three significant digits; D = 0.954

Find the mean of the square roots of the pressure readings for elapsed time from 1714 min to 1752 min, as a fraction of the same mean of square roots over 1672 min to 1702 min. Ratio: 0.98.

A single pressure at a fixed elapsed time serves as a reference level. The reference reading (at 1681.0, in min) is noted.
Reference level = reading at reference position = 340.3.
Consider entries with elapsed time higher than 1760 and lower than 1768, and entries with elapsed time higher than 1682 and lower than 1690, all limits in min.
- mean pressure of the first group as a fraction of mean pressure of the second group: 1.06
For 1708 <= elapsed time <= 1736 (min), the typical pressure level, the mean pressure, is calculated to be 344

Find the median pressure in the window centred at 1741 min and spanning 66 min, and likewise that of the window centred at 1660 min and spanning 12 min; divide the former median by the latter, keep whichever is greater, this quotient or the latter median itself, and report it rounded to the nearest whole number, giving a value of 346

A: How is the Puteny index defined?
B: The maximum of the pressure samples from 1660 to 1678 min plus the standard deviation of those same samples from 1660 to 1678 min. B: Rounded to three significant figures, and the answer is 353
